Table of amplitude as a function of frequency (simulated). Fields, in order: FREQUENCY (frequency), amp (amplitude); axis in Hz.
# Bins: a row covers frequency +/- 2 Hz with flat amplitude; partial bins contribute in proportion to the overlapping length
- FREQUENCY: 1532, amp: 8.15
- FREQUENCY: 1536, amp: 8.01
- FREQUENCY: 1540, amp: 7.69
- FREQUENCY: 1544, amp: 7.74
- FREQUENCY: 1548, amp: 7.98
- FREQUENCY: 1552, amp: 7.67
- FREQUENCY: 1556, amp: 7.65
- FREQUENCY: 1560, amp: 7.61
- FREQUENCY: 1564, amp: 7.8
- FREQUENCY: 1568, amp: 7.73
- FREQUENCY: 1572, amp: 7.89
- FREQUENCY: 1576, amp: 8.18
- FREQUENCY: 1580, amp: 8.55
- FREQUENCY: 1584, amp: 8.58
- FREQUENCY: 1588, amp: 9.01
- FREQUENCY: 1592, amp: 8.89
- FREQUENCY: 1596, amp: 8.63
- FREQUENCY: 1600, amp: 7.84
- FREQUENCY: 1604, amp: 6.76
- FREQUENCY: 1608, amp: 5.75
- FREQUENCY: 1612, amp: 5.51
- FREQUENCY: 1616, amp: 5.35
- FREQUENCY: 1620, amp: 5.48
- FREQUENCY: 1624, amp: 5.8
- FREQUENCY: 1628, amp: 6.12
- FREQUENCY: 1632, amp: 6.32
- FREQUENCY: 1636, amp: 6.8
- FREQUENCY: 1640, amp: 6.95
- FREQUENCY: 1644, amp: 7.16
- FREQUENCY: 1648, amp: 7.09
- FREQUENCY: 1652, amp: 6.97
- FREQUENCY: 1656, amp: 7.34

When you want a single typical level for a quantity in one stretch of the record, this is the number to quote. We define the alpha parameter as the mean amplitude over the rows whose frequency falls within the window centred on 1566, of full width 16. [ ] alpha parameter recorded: 7.8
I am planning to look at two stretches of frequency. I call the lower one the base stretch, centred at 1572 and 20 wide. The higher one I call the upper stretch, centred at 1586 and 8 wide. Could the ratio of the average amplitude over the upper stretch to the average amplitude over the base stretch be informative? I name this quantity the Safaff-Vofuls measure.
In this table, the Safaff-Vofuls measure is 1.1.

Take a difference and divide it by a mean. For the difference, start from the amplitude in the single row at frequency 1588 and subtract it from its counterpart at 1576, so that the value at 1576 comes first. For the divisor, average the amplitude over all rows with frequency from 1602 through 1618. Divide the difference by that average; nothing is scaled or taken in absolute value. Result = -0.14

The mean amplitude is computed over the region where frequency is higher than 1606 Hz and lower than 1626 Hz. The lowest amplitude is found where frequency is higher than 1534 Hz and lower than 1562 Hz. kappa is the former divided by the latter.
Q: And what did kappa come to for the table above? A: 0.73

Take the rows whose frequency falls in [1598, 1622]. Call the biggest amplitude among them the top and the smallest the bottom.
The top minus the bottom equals 2.5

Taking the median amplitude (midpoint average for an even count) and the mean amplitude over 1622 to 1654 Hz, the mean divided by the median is 0.97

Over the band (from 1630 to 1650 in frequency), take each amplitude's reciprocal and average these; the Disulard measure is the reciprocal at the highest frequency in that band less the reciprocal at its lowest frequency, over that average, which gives -0.12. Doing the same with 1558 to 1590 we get -0.17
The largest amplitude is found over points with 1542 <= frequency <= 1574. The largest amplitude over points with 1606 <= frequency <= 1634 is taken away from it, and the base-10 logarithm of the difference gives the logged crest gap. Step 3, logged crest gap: 0.22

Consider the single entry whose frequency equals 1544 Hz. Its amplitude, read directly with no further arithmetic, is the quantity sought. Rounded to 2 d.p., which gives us 7.74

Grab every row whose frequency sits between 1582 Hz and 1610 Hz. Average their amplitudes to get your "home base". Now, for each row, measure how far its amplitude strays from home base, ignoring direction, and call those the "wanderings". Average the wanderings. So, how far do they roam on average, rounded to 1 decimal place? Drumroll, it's 1.0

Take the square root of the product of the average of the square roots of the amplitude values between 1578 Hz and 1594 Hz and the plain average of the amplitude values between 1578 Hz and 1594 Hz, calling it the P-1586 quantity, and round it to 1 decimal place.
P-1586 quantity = 5.1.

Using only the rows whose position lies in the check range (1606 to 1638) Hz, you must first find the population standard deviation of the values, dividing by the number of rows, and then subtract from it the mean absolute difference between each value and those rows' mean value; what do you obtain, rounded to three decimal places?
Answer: 0.069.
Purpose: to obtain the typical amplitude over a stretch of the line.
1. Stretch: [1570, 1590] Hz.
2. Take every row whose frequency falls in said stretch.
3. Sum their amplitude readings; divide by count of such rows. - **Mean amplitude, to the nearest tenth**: 8.4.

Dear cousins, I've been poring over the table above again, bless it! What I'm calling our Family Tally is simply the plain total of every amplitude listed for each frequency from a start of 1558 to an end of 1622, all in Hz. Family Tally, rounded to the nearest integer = 120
